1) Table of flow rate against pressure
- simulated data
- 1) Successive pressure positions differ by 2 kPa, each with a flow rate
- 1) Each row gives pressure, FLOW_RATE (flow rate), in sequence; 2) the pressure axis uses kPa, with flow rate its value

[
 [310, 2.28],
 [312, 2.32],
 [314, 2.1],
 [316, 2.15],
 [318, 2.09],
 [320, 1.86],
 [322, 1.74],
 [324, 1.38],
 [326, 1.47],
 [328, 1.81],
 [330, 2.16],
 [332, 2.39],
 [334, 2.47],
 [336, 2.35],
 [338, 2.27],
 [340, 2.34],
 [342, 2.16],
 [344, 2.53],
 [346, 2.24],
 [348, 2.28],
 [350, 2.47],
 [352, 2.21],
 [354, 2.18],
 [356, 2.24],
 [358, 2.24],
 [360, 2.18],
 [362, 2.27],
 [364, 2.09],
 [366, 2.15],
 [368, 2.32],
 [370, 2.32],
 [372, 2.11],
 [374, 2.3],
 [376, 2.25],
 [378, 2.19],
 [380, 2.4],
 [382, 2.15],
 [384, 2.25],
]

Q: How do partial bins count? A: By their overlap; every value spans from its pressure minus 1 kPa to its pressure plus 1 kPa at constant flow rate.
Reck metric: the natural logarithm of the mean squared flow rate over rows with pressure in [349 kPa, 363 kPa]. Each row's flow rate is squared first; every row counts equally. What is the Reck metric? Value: 1.63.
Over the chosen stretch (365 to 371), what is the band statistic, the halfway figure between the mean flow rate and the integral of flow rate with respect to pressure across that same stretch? 7.9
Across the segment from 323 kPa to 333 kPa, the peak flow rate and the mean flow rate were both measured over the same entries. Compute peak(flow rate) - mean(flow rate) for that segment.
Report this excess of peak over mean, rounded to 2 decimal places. 0.55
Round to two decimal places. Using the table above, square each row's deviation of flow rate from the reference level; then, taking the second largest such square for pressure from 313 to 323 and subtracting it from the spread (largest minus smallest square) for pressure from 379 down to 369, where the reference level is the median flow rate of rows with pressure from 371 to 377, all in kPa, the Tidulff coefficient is -0.13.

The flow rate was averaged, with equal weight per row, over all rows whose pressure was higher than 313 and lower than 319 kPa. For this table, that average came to 2.11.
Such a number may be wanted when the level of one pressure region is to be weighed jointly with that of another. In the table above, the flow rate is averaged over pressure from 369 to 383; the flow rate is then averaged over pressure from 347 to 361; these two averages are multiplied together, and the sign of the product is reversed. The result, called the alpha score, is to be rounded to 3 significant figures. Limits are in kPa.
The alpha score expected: -5.07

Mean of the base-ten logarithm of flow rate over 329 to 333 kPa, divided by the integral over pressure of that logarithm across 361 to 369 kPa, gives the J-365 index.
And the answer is 0.13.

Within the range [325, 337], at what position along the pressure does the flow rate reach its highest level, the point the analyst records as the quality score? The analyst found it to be 334 kPa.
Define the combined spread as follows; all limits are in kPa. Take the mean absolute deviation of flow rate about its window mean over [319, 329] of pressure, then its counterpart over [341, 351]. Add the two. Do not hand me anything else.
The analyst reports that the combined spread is 0.31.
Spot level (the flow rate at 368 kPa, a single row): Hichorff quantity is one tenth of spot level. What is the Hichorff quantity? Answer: 0.232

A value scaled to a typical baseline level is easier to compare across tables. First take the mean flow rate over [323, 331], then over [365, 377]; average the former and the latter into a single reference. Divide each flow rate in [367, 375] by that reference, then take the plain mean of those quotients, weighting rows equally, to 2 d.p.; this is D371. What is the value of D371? 1.15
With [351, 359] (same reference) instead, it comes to 1.12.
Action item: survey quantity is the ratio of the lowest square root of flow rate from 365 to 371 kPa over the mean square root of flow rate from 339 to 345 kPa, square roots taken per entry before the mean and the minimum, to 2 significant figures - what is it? 0.96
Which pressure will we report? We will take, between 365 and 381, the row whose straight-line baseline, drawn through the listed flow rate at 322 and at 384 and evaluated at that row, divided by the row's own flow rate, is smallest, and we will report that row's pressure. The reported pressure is 368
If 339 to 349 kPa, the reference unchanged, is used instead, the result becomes 344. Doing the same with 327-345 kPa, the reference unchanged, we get 334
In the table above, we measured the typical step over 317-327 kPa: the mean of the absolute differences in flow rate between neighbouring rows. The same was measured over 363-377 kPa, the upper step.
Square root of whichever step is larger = 0.45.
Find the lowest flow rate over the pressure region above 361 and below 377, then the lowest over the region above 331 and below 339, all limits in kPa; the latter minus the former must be 0.18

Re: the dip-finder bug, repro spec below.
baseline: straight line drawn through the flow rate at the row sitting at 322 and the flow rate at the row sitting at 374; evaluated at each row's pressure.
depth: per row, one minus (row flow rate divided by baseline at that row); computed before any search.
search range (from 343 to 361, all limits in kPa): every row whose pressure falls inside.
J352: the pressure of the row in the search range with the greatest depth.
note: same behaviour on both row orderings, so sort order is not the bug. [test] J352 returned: 360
